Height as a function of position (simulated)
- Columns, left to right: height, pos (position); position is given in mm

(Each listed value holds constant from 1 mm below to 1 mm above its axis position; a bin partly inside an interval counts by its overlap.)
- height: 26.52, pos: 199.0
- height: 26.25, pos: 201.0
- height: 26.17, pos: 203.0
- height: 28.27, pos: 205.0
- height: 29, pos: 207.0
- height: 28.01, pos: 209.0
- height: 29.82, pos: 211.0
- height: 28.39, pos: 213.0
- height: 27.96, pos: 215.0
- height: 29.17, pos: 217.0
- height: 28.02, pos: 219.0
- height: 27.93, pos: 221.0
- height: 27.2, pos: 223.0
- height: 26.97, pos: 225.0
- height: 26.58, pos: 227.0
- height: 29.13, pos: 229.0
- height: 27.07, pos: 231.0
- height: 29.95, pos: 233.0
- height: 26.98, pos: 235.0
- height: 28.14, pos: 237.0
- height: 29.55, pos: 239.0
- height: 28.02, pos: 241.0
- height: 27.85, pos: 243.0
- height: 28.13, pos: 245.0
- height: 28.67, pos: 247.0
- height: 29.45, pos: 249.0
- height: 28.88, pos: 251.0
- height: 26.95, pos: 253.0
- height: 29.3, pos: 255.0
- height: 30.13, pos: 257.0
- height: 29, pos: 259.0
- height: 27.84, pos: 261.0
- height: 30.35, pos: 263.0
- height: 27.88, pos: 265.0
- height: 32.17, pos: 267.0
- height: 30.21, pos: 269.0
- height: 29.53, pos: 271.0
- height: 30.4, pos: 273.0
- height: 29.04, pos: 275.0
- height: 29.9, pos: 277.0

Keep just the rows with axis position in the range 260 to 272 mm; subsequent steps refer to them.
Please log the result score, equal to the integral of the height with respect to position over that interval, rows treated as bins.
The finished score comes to 356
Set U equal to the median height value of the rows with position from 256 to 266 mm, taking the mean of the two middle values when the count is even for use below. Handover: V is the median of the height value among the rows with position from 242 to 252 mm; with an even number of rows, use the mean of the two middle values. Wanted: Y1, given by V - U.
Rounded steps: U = 29.0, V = 28.7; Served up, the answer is -0.3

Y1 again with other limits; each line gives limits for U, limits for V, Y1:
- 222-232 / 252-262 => 1.9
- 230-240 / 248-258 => 1.2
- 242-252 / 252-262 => 0.3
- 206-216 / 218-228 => -1.2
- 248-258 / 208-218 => -0.9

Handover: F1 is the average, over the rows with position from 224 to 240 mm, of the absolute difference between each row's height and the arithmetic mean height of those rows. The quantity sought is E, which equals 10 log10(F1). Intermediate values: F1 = 1.15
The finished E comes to 0.6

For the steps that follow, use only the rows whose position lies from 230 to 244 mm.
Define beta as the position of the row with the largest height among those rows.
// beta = 233.0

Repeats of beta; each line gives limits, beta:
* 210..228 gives 211.0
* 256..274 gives 267.0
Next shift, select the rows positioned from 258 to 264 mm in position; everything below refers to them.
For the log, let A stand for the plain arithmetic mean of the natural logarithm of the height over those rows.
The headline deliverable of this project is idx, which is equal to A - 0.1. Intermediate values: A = 3.37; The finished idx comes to 3.269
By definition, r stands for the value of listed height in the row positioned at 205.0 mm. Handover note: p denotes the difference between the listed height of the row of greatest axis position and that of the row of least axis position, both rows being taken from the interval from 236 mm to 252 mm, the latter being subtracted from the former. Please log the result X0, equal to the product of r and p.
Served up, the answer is 21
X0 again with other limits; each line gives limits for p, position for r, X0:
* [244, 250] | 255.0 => 39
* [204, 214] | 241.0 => 3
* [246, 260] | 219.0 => 9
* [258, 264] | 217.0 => 39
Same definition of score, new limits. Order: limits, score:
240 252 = 342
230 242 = 339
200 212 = 335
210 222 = 343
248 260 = 347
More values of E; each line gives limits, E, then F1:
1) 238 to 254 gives -1.5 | 0.70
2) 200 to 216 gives -0.5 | 0.89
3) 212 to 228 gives -1.9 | 0.65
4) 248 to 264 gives -0.8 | 0.82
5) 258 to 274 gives 0.5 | 1.11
